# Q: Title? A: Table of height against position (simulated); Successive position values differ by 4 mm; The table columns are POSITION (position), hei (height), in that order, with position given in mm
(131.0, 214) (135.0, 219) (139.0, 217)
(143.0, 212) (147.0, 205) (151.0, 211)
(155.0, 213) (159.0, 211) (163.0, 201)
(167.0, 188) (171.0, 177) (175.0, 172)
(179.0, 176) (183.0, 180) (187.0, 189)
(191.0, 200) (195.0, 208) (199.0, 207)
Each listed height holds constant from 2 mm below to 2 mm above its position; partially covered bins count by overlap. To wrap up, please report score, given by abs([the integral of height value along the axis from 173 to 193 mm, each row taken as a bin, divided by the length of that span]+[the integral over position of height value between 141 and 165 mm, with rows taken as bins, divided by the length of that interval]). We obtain 392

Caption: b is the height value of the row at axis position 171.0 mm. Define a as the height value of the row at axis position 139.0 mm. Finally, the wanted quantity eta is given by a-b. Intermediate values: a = 217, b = 177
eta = 40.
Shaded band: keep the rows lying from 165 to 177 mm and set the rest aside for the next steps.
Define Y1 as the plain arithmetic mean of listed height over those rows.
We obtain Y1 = 179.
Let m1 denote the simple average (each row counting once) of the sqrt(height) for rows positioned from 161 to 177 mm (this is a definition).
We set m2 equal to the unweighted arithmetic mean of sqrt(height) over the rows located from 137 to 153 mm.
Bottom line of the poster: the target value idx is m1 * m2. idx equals 197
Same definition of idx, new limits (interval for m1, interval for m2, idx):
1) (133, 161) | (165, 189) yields 196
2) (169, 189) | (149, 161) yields 195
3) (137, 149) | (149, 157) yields 212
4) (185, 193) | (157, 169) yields 197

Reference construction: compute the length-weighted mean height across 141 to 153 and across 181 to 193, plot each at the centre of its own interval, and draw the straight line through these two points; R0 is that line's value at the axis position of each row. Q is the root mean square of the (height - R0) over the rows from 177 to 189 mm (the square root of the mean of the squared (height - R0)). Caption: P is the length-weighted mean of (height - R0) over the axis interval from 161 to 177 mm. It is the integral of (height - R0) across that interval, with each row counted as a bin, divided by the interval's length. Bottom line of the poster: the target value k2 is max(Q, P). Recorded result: 12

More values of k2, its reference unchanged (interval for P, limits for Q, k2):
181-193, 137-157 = 5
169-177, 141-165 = 5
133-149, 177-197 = 15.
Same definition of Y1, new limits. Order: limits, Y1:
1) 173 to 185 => 176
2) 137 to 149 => 211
